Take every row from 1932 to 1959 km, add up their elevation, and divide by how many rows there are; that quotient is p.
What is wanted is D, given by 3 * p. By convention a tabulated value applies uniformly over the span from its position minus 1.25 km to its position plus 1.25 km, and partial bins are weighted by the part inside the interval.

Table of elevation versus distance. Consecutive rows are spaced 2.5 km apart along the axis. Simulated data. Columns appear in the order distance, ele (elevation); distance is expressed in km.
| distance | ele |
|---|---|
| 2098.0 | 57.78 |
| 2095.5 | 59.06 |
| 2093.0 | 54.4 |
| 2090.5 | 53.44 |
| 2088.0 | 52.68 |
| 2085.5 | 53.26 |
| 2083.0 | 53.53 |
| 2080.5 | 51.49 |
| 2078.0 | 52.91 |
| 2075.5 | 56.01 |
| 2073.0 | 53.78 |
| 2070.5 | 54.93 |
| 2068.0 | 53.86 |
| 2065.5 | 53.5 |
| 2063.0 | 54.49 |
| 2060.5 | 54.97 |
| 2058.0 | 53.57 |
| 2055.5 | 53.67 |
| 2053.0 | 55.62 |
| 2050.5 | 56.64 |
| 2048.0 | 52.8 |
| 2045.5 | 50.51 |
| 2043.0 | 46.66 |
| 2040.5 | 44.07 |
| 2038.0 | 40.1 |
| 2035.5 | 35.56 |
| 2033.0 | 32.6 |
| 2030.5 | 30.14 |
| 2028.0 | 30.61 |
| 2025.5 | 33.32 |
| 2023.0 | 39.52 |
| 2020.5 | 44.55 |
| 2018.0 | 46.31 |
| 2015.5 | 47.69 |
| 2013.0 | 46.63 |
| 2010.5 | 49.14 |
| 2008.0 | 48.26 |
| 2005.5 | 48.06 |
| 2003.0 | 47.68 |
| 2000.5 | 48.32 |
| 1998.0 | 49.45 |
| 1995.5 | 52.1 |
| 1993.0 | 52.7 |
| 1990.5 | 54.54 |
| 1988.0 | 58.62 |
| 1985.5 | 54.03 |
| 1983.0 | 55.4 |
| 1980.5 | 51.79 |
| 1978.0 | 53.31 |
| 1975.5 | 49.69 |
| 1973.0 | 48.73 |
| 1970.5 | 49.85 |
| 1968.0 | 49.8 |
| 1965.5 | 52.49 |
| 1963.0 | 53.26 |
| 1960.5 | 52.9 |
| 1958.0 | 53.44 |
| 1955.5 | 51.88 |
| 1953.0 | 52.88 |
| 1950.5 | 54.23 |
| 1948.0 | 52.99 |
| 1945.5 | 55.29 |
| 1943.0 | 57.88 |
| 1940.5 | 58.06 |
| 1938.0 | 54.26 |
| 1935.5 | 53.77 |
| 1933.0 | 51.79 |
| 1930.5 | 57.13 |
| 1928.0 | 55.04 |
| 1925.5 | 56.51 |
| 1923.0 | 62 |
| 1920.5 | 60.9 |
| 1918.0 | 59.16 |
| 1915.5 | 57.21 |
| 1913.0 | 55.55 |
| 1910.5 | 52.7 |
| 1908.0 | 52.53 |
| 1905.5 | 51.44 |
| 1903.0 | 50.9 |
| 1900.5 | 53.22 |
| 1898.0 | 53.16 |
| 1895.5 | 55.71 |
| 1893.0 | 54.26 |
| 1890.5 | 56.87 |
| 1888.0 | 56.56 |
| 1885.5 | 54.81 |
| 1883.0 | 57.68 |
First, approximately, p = 54.2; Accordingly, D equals 163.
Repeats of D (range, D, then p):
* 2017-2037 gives 110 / 36.6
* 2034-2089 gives 155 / 51.6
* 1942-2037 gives 146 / 48.6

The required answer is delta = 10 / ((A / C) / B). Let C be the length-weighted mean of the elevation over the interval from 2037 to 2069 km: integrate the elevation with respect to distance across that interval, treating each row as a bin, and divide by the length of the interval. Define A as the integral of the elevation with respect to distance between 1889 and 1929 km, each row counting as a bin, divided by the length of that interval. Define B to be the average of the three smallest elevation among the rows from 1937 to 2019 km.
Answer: 437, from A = 55.5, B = 46.9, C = 52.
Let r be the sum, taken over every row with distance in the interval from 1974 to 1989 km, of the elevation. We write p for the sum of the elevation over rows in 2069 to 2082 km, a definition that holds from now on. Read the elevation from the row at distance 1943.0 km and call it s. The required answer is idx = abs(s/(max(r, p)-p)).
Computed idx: 1.1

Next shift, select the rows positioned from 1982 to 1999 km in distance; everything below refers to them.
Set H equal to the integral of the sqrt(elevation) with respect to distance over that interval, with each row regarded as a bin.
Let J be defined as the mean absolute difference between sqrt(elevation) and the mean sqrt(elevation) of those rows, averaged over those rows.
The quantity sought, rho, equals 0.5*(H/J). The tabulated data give 441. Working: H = 125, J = 0.14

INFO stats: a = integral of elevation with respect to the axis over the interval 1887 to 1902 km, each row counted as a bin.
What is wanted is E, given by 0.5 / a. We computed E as 0.0006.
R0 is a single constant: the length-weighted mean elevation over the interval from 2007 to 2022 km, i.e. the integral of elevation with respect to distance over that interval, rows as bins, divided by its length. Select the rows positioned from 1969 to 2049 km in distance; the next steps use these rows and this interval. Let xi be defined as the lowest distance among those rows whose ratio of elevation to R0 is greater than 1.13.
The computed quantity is 1978.0 km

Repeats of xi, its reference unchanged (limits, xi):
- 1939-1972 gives 1940.5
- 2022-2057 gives 2050.5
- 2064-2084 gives 2065.5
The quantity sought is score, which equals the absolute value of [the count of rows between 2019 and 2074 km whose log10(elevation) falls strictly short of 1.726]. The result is 12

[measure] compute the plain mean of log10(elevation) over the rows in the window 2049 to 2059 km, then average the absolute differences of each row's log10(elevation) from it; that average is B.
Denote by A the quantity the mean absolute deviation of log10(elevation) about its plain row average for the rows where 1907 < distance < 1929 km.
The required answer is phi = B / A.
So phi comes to 0.49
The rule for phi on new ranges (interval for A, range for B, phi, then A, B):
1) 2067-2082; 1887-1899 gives 1.14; 0.009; 0.0101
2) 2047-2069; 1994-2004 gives 1.58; 0.008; 0.0121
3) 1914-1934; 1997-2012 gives 0.27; 0.018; 0.0048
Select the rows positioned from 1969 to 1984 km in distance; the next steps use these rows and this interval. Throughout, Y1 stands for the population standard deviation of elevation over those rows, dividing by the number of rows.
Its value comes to 2.3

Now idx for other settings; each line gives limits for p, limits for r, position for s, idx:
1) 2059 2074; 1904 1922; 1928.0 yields 0.9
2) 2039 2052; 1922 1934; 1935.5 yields 1.7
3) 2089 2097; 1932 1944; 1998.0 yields 0.5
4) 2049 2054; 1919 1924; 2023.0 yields 3.7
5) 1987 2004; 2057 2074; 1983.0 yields 3.5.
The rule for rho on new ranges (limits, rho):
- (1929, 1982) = 1520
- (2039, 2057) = 246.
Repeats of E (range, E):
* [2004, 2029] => 0.0005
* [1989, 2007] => 0.0006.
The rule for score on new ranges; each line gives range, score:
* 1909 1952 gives 3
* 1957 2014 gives 16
